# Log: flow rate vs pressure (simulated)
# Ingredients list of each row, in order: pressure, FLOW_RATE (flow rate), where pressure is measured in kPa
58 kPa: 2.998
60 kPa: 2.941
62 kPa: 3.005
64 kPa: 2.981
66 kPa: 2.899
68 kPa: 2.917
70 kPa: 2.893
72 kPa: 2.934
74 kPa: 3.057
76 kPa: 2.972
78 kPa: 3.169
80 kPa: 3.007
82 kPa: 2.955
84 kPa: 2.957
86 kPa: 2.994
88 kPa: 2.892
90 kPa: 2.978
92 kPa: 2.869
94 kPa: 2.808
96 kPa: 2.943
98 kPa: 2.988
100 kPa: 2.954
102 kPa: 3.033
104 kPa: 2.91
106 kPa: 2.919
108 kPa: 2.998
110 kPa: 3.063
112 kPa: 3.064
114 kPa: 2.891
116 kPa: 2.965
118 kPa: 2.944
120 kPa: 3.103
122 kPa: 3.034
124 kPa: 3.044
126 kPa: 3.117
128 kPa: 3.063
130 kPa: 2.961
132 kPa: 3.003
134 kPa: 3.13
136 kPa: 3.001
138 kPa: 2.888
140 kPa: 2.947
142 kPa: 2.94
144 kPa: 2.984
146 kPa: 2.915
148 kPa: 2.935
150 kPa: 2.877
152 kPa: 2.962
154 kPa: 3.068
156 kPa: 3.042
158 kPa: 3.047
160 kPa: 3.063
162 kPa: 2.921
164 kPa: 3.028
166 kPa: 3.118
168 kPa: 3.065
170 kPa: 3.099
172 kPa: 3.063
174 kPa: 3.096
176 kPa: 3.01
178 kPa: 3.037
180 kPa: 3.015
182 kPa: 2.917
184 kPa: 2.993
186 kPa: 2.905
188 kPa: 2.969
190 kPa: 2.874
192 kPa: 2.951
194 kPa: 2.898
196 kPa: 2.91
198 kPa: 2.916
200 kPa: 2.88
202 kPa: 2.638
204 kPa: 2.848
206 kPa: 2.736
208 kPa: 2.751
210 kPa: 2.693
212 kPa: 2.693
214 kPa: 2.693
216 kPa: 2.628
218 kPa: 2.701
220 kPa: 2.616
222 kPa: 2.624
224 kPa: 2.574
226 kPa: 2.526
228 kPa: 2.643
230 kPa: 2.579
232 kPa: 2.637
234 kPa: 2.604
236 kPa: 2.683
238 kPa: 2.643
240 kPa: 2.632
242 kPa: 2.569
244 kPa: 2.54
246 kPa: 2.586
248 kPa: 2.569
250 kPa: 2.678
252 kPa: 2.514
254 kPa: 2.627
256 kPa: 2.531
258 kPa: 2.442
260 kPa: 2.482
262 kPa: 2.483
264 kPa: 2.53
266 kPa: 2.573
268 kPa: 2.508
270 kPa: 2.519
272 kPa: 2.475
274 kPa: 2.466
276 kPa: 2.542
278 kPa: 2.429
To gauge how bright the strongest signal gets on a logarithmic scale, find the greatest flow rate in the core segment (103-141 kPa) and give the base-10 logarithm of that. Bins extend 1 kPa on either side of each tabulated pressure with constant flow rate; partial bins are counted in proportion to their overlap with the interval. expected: 0.496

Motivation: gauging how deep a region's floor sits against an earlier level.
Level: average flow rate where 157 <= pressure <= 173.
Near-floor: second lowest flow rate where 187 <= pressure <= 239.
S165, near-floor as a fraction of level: 0.844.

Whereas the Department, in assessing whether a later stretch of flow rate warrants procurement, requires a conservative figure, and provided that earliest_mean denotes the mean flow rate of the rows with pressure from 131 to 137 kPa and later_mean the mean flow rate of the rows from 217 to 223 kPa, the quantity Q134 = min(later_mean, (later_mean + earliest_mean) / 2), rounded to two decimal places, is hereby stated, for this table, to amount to 2.65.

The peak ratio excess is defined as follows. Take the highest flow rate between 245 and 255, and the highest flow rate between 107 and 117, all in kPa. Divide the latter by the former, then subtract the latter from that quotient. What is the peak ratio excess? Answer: -1.92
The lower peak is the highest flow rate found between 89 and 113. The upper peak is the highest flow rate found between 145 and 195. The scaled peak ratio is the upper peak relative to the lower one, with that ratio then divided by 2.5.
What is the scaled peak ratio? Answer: 0.407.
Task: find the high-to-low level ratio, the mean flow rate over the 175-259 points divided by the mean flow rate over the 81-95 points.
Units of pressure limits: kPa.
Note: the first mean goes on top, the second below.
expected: 0.93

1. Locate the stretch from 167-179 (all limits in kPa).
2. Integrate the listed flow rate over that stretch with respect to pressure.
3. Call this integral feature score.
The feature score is 36.7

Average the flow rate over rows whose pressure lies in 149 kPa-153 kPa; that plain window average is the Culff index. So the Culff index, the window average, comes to 2.92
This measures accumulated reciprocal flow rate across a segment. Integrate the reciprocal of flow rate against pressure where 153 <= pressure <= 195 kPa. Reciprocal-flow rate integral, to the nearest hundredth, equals 13.97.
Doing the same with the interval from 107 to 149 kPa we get 14.01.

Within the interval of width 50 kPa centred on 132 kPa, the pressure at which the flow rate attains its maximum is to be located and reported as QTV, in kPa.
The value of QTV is 134 kPa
